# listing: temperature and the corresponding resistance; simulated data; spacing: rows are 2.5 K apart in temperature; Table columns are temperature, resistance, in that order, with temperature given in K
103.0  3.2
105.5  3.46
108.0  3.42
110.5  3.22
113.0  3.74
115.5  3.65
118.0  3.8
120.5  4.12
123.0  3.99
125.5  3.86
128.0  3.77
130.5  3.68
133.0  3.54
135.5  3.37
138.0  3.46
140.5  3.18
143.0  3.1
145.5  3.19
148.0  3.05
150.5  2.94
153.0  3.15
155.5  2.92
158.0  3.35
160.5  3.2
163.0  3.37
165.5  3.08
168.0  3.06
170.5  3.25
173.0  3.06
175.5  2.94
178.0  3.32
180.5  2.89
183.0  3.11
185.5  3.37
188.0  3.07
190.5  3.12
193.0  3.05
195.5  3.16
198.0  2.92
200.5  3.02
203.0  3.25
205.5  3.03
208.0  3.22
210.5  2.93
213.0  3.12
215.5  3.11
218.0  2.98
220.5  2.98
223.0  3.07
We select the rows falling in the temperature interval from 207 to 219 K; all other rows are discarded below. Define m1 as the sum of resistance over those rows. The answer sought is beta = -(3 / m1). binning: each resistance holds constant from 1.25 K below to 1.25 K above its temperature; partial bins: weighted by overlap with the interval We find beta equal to -0.195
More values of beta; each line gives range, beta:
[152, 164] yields -0.188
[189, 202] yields -0.196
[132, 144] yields -0.180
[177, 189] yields -0.190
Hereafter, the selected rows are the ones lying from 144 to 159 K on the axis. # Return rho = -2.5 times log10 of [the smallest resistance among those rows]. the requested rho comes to -1.163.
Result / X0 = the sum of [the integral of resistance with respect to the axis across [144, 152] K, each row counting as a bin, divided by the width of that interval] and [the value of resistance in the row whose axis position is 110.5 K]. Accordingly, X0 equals 6.28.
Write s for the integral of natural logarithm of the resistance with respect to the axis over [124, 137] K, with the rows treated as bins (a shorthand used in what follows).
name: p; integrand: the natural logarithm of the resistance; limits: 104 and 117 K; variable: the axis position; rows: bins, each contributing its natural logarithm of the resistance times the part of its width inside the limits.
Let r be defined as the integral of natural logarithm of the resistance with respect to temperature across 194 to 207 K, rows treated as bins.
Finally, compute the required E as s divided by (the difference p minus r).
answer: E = 10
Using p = 16.3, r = 14.6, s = 16.8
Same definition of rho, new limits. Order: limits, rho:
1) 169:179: -1.171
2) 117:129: -1.441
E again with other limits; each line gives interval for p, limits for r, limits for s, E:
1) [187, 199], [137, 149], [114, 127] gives -37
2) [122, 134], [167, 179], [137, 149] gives 6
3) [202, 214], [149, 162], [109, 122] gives -15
